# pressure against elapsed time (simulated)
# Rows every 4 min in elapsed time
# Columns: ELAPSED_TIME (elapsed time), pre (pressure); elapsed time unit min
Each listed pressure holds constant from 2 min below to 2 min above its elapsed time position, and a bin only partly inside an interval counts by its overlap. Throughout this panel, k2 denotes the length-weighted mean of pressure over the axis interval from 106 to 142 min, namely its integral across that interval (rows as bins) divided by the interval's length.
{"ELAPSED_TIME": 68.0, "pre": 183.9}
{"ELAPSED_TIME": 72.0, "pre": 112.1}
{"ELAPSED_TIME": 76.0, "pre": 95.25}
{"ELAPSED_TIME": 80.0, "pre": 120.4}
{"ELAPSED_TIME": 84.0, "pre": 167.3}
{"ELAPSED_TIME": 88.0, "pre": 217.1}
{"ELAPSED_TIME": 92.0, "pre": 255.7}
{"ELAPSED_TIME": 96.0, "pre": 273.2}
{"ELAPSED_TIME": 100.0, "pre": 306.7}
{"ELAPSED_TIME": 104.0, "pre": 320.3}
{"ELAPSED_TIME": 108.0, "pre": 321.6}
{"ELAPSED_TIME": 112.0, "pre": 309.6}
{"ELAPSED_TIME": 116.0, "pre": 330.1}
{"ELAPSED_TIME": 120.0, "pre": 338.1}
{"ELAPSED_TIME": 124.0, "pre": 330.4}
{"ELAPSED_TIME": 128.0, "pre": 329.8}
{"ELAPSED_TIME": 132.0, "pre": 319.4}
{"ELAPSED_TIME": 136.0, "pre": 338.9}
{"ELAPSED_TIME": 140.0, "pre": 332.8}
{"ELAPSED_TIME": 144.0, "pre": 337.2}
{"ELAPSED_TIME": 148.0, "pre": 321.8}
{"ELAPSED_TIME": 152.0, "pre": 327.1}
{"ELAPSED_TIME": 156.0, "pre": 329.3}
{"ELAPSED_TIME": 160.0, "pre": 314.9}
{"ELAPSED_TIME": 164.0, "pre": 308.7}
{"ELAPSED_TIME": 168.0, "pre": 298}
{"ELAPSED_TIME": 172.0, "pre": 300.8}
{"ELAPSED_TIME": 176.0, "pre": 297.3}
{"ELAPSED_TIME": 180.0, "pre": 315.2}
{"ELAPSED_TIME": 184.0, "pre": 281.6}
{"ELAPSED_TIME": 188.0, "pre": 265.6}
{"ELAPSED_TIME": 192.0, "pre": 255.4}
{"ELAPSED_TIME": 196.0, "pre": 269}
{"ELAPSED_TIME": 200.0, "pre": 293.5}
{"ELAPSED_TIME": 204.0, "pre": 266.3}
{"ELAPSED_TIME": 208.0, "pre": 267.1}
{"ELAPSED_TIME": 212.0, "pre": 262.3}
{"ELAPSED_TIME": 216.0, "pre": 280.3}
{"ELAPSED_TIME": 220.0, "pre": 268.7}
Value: 328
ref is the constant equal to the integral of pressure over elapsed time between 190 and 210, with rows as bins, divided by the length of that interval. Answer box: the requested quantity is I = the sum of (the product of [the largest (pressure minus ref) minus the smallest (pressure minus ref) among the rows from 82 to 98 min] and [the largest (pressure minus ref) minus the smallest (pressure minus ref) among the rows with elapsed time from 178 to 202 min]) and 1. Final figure 6334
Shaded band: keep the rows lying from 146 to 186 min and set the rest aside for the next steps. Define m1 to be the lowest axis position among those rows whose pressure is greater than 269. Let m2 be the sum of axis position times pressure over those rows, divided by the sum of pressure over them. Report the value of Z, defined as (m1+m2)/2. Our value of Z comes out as 156.8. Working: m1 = 148.0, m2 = 165.6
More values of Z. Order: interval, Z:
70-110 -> 95.2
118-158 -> 129.0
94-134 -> 105.2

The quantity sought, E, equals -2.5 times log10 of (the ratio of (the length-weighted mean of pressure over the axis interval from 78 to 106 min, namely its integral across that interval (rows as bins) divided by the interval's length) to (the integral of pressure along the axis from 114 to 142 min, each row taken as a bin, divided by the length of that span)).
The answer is 0.36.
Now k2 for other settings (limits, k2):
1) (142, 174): 317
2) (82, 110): 266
